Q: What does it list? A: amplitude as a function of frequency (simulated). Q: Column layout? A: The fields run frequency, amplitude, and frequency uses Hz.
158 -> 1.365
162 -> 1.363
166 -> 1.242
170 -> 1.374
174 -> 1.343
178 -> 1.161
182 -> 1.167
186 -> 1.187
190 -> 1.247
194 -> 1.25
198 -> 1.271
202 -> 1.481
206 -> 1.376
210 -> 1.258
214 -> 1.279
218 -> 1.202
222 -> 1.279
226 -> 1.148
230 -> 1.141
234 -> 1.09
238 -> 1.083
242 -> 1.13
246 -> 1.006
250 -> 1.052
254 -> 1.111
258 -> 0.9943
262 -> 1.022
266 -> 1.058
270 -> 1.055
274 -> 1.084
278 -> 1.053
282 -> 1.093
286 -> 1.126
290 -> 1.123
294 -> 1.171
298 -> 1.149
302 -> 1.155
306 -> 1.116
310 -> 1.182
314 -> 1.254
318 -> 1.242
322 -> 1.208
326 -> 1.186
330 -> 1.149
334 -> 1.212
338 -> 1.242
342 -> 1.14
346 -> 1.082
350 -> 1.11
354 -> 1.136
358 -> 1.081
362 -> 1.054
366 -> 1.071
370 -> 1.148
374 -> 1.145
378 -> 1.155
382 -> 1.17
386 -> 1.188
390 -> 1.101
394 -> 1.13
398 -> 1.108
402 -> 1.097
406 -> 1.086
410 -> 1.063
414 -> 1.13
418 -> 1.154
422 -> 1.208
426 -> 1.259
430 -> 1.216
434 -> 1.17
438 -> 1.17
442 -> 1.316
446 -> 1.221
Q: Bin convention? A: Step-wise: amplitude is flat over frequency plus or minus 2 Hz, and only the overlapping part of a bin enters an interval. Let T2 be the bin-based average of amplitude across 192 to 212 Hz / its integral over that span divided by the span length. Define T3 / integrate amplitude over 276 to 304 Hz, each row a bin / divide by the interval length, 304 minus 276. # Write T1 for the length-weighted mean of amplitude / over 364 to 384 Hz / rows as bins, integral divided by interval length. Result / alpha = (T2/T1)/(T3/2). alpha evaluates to 2.08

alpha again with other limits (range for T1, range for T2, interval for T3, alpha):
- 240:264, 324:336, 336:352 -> 1.96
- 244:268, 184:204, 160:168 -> 1.90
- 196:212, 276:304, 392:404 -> 1.50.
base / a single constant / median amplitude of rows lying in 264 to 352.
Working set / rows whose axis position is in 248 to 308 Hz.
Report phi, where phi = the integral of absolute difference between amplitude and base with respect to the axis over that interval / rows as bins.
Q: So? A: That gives 3.6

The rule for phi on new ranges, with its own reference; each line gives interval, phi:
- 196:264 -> 7.2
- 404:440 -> 1.9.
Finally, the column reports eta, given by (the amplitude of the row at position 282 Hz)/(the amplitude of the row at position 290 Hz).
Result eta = 0.97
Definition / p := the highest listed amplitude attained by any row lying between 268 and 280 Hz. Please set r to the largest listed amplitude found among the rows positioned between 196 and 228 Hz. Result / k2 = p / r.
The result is 0.73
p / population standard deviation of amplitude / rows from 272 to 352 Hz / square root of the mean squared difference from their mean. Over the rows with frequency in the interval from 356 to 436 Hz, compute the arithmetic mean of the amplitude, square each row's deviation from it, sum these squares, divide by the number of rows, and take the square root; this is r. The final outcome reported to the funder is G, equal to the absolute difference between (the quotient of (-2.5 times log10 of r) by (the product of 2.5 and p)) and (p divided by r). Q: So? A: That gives 22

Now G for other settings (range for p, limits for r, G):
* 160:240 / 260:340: 10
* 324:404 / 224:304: 26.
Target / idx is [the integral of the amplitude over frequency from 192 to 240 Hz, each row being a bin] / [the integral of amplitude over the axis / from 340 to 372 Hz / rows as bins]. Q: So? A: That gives 1.7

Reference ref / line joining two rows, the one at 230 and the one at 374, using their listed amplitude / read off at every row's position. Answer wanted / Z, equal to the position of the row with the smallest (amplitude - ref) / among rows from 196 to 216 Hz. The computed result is 210 Hz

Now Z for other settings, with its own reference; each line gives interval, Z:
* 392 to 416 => 410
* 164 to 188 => 178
